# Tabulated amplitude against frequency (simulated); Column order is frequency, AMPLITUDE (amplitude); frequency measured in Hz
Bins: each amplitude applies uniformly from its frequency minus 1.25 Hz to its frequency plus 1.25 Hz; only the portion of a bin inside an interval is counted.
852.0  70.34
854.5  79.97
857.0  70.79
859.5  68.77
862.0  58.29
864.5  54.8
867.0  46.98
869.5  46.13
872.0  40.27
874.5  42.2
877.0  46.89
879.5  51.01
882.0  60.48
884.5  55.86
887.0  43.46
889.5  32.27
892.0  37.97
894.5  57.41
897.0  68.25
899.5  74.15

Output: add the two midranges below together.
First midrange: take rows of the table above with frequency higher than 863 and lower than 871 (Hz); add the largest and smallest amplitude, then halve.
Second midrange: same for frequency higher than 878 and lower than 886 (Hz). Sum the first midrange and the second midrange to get 106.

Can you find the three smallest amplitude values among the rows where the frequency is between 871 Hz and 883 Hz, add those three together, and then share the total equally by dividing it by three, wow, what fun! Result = 43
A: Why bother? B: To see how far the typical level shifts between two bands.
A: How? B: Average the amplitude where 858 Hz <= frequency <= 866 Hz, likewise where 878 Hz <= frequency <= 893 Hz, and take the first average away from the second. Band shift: -14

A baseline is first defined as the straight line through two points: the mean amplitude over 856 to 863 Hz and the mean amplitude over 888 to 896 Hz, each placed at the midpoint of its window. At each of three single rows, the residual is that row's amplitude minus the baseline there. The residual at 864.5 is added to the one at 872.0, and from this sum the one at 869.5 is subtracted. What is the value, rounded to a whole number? -12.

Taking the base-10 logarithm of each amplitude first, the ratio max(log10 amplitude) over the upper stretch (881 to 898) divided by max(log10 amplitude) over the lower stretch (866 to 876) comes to 1.10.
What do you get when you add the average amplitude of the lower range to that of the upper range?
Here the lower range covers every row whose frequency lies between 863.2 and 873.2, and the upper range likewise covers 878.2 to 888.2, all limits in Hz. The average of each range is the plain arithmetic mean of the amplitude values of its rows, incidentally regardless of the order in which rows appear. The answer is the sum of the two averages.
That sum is 100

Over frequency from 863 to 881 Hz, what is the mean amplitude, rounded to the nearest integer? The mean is 47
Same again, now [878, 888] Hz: 53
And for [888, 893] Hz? 35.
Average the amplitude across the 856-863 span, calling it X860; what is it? 66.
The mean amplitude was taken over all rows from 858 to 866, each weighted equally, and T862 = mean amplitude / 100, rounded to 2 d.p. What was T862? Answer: 0.61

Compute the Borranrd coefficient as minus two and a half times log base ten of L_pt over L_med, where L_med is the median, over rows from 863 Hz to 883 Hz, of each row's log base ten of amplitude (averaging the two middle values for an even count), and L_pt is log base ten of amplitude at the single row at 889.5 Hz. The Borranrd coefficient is 0.11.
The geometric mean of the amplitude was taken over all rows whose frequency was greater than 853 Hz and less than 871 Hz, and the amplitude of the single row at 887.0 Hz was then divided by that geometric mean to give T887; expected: 0.73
